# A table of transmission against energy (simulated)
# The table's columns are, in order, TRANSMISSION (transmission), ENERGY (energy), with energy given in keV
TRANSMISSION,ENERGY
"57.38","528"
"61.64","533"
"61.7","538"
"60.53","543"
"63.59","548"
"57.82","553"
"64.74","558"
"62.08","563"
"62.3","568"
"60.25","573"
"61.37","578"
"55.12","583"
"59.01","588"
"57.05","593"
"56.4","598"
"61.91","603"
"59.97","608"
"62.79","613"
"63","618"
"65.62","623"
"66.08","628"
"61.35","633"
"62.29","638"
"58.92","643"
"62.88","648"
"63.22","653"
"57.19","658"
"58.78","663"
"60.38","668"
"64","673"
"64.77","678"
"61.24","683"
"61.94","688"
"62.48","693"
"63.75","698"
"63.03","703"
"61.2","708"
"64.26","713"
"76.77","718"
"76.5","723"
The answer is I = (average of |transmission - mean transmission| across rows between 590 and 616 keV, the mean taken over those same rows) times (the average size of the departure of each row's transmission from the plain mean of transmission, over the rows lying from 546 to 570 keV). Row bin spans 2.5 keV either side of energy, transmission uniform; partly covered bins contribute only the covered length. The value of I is 4.0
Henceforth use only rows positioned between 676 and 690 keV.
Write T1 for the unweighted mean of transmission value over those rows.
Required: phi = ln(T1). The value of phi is 4.14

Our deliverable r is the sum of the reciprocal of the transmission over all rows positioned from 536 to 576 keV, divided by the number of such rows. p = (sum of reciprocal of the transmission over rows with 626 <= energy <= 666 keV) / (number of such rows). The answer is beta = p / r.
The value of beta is 1.01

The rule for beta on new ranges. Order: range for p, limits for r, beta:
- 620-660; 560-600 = 0.95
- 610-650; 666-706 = 1.00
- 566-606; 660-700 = 1.05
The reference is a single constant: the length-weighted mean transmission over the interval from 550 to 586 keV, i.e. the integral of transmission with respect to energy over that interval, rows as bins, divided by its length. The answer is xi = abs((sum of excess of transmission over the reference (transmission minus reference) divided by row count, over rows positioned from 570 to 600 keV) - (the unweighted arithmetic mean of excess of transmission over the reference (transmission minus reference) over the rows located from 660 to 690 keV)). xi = 3.7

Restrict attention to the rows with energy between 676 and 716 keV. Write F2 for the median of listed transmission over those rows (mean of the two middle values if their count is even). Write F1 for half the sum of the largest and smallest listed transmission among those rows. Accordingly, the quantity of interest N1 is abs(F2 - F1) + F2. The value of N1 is 63.0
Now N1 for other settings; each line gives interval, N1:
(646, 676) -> 62.7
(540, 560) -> 62.8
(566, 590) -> 61.8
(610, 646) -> 63.1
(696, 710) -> 63.6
